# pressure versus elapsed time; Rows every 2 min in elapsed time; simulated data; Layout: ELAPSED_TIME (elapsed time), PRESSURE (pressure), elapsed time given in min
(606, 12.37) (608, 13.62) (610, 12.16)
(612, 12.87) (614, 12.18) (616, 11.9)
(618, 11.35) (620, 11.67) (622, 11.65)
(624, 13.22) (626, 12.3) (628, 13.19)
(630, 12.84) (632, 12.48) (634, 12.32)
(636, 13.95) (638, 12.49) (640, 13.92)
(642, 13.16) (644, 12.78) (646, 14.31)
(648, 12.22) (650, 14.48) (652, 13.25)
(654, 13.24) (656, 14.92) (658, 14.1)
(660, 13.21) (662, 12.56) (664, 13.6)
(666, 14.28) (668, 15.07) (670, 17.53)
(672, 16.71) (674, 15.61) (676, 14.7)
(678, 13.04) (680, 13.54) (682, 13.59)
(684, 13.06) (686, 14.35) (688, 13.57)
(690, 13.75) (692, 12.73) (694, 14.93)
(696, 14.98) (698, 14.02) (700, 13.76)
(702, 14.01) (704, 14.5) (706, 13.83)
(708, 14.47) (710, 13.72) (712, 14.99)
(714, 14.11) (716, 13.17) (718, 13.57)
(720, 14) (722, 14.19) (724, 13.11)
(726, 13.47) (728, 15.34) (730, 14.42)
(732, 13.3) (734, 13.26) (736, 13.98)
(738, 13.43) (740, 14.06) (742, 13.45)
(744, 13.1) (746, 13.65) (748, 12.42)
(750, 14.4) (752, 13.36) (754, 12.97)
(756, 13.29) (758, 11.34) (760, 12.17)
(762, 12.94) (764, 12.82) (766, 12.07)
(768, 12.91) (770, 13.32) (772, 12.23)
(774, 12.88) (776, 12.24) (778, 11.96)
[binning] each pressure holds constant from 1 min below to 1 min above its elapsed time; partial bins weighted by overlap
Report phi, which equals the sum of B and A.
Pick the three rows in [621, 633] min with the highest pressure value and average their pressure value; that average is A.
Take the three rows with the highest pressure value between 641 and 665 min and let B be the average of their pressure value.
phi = 27.7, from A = 13.1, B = 14.57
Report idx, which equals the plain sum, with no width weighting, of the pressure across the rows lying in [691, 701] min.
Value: 70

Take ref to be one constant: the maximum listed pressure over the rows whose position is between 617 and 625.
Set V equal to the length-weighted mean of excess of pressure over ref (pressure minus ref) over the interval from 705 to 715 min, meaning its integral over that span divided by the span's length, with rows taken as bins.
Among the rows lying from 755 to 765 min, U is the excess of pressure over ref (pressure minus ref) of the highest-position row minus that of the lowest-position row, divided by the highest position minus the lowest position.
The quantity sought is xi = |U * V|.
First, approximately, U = -0.06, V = 1.0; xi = 0.06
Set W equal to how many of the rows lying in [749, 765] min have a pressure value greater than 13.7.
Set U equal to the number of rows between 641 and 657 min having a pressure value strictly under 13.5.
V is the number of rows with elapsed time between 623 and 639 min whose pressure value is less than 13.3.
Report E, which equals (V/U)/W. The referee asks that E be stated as 1.4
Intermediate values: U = 5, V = 7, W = 1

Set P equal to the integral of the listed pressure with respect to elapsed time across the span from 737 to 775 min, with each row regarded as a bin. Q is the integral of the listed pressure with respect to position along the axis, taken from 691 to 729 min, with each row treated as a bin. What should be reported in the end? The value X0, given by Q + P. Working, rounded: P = 494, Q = 534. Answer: 1027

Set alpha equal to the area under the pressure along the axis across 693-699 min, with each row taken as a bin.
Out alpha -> 87.9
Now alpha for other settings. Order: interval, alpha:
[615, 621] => 69.8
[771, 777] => 74.7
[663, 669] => 85.9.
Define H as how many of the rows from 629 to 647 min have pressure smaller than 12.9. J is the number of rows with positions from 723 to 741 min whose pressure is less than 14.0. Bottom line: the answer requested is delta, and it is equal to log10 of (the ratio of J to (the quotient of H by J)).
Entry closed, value 0.86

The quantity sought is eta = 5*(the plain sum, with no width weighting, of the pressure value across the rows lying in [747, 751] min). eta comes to 134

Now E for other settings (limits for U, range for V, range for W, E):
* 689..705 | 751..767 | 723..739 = 2.3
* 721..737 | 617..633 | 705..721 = 0.3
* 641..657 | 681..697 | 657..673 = 0.1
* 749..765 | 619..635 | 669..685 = 0.3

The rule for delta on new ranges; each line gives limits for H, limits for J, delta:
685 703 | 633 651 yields 1.69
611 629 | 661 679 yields 0.11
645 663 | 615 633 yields 1.61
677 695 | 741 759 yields 1.81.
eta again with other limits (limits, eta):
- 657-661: 137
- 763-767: 124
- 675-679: 139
